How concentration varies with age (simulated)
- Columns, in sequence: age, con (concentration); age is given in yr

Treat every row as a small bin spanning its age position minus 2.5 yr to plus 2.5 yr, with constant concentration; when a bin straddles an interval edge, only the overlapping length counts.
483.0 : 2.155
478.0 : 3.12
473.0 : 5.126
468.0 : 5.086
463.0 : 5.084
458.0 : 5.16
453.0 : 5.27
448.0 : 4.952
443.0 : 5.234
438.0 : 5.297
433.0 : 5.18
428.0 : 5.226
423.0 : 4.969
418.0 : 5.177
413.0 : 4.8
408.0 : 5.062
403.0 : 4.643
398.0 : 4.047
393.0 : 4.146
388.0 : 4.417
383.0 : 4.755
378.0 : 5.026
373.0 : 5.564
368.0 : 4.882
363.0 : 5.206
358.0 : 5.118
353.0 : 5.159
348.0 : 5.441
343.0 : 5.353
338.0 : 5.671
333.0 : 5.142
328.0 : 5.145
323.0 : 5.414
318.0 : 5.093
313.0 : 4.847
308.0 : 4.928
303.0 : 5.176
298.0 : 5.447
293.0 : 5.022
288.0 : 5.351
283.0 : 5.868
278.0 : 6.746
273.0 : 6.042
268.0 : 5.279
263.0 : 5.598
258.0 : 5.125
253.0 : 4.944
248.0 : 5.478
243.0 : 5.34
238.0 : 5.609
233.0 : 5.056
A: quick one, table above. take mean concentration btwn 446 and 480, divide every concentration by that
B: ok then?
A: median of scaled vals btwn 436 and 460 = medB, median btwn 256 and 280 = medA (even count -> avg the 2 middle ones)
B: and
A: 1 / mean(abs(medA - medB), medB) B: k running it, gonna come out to 1.73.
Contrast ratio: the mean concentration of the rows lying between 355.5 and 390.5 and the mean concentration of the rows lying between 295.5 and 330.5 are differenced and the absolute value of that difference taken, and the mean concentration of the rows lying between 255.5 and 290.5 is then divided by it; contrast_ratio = 37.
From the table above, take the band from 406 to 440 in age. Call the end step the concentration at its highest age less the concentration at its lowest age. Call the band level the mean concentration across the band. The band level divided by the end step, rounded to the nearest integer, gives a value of 22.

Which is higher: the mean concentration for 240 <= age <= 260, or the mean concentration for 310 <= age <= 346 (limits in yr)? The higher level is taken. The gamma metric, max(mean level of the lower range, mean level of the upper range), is 5.2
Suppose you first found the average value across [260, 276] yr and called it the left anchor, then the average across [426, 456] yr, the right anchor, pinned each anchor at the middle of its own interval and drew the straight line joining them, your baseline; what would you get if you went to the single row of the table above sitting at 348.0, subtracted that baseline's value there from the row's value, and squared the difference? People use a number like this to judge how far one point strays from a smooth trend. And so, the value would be 0.00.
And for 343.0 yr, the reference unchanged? 0.01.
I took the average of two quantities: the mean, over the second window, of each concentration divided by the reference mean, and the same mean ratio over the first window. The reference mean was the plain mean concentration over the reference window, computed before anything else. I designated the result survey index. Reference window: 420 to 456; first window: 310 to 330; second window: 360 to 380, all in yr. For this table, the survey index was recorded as 0.997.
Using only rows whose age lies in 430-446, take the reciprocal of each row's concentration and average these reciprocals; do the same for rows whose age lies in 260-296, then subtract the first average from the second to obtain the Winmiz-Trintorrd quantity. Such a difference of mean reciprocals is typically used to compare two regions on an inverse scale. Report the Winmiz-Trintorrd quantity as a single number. -0.014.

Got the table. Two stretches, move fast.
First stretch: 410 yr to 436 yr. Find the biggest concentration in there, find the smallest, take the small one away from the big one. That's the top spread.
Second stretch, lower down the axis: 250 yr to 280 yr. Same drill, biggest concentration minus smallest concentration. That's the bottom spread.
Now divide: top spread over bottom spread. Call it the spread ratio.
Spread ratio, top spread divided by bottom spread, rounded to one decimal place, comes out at 0.2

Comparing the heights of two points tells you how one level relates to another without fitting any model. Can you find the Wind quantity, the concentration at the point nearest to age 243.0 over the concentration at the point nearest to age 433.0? 1.03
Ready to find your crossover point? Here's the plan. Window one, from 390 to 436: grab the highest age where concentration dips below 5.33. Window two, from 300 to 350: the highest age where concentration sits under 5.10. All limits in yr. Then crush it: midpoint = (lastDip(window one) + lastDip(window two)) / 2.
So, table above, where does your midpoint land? 375.5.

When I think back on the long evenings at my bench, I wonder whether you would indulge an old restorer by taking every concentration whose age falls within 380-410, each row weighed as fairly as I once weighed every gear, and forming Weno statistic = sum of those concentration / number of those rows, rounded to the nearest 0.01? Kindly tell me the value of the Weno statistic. 4.51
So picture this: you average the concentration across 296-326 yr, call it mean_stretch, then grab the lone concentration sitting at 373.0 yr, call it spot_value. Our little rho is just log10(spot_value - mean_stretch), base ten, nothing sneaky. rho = -0.38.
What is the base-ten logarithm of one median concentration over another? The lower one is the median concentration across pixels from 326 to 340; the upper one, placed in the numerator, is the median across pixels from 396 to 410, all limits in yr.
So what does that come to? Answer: -0.04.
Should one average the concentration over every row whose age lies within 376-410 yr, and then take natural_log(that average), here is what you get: 1.52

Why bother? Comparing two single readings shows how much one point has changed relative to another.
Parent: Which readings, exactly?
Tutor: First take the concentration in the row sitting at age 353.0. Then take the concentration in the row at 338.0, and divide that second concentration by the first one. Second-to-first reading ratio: 1.10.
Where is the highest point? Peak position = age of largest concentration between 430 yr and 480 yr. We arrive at 438.0 yr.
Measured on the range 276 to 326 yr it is 278.0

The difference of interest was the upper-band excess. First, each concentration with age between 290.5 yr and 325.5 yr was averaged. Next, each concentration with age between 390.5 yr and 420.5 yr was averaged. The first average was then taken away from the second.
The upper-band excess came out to -0.5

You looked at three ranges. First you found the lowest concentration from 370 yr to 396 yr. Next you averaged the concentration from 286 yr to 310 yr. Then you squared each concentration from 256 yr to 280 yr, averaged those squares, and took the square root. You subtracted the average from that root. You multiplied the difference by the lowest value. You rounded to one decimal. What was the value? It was 2.5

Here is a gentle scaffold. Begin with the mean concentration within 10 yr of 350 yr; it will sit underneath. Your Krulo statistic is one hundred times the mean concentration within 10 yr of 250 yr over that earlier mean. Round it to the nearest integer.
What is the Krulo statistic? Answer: 99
